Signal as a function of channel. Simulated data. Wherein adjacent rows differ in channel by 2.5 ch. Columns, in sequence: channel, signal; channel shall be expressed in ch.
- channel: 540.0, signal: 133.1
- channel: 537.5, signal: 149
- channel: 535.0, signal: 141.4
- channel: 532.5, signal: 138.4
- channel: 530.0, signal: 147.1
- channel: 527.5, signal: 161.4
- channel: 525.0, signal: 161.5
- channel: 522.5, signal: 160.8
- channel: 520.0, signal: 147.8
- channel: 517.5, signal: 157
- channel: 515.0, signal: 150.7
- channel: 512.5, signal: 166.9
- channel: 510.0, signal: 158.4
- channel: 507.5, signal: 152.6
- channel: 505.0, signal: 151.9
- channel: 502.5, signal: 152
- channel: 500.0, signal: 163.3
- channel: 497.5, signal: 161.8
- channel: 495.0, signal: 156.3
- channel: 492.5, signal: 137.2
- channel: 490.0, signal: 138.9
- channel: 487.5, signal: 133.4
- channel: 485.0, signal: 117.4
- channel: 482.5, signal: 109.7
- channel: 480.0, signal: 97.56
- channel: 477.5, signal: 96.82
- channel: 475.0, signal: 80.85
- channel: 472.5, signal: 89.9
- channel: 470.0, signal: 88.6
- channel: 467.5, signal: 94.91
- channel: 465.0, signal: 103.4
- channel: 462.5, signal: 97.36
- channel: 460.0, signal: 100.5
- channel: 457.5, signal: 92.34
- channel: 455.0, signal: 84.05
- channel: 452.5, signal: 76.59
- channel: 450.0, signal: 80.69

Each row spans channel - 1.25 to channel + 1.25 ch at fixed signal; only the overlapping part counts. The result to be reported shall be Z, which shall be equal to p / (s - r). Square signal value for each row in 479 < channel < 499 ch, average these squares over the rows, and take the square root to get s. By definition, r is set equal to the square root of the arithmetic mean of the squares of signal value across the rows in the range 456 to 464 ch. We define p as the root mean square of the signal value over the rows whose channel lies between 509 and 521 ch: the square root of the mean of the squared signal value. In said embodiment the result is 4.3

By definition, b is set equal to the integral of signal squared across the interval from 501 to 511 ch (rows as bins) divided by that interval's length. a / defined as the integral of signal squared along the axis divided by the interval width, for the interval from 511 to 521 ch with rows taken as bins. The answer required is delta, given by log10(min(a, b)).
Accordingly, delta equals 4.37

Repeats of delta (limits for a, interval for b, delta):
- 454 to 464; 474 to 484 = 3.95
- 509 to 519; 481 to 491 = 4.19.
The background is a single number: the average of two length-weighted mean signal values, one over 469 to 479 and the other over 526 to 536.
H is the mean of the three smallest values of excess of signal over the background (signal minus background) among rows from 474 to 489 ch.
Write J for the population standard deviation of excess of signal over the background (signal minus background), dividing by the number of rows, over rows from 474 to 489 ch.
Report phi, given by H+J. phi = -10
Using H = -27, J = 16.7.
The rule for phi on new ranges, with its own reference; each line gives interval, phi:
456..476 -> -25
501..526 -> 37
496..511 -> 38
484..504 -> 26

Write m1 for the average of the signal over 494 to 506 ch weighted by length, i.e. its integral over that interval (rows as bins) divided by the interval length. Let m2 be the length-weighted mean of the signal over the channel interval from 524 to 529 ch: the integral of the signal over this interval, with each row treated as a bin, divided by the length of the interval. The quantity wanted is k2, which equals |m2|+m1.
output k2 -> 318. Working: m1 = 157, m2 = 161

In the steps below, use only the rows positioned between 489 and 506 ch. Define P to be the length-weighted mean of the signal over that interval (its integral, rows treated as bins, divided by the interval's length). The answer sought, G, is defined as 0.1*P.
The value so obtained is 15.2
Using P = 152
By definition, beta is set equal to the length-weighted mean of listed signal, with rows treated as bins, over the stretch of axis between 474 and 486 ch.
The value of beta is 101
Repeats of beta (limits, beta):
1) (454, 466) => 96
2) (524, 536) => 150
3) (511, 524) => 157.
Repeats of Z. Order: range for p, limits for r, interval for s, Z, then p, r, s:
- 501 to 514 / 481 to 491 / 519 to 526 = 5.0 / 156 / 125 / 157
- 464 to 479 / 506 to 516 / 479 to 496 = -3.2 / 93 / 157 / 129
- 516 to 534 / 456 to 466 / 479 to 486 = 15.3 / 154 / 98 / 109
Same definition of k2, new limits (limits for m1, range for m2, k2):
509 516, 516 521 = 312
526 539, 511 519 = 305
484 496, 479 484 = 241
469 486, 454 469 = 193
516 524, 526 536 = 303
